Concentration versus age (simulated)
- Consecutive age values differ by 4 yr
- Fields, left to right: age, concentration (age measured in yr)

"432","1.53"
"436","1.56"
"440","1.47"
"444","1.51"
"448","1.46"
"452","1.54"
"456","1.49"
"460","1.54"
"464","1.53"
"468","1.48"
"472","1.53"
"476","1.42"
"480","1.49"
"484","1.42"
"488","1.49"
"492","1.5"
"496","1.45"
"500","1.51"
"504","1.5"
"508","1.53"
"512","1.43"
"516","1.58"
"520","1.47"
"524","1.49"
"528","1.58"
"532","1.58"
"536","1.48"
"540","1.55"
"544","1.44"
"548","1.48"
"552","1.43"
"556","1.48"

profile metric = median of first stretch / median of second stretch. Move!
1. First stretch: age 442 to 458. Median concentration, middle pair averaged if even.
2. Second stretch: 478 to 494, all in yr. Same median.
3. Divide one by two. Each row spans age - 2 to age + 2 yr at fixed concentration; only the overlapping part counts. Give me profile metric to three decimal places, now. 1.007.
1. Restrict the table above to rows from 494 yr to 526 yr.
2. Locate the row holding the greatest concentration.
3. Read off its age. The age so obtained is 516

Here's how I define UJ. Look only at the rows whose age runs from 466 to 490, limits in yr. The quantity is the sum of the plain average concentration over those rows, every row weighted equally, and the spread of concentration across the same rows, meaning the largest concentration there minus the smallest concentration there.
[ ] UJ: 1.58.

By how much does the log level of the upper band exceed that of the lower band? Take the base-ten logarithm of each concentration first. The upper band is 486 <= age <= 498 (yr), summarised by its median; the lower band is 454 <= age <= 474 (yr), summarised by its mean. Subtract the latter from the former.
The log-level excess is -0.007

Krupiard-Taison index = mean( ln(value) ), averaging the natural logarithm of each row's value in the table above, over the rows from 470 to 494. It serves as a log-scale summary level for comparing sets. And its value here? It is 0.388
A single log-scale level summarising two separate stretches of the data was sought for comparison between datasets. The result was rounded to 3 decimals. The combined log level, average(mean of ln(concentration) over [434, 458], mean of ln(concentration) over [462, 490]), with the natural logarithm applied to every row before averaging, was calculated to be 0.400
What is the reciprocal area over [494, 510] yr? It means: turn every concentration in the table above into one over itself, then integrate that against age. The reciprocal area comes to 10.7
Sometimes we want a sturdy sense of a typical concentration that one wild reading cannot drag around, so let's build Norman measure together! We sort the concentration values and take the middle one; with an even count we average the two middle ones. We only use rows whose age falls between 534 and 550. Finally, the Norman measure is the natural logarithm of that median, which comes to 0.392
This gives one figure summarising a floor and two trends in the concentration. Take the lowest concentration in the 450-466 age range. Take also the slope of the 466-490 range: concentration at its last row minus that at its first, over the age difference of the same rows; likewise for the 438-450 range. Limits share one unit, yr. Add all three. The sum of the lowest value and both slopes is 1.49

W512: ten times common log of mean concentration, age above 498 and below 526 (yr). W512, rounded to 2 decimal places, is 1.77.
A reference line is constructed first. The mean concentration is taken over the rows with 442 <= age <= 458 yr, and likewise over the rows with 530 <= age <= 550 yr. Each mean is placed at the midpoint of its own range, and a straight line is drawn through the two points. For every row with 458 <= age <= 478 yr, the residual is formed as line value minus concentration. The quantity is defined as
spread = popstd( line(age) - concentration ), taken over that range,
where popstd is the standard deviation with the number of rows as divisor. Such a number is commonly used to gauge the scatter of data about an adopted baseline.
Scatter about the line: 0.045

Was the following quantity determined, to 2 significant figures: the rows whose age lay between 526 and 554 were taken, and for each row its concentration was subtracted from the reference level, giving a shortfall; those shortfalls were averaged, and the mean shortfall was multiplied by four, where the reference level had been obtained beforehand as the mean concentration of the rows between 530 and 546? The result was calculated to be 0.027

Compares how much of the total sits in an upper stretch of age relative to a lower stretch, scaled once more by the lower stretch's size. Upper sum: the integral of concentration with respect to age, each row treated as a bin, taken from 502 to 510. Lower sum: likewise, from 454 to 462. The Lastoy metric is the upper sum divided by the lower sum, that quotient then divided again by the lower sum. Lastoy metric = 0.0825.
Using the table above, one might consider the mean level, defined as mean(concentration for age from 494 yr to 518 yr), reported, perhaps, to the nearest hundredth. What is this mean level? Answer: 1.50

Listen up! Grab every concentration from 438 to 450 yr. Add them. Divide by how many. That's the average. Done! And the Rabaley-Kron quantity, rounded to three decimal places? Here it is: 1.480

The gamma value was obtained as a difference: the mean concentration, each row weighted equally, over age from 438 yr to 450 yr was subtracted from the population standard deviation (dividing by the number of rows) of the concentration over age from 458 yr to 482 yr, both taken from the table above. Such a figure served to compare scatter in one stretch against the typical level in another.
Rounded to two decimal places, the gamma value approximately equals -1.44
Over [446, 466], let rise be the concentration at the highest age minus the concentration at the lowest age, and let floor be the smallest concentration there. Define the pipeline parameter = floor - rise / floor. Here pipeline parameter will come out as 1.41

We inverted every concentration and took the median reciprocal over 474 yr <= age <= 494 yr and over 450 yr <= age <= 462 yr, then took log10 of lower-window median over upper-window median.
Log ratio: -0.014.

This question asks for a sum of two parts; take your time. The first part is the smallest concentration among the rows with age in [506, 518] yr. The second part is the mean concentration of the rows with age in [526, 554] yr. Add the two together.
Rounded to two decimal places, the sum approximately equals 2.94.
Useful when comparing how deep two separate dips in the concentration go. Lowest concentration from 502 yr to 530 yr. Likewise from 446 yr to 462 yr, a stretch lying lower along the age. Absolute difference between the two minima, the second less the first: 0.030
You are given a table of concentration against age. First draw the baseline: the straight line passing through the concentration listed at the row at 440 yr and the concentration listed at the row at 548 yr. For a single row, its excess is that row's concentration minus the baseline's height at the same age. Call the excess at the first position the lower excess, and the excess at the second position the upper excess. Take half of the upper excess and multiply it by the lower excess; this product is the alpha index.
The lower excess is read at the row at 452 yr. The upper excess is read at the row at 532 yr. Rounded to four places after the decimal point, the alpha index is 0.0035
